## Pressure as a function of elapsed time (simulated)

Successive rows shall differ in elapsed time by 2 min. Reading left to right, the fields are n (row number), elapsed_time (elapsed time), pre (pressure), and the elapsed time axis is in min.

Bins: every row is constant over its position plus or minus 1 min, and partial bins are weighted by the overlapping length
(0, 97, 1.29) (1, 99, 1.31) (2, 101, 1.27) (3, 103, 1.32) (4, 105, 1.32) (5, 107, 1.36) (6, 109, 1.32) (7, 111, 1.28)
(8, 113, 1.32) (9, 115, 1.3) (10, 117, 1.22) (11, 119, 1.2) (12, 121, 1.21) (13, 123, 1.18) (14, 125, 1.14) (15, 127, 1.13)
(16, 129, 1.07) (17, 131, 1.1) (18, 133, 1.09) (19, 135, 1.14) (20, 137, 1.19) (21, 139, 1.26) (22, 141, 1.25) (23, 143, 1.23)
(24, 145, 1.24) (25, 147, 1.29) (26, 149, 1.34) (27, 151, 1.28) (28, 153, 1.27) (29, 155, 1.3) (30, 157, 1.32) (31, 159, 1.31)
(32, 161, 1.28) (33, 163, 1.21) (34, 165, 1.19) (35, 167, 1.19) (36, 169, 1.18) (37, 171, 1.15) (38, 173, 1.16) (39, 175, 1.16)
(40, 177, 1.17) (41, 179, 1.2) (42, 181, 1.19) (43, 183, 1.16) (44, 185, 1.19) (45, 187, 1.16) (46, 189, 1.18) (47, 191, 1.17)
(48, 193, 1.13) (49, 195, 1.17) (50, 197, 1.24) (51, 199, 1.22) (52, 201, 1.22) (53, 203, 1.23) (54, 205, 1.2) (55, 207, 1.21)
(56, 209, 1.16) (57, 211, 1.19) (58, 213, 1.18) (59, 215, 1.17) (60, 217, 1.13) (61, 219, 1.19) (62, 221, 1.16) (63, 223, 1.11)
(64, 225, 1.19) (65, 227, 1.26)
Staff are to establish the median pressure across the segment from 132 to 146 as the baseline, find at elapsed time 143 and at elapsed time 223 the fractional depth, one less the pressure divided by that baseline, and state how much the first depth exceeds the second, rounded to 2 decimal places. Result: -0.10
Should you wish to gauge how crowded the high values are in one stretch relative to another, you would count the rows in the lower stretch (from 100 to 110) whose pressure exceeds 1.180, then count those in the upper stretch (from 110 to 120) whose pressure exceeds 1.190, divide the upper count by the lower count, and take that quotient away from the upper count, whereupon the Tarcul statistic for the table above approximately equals 4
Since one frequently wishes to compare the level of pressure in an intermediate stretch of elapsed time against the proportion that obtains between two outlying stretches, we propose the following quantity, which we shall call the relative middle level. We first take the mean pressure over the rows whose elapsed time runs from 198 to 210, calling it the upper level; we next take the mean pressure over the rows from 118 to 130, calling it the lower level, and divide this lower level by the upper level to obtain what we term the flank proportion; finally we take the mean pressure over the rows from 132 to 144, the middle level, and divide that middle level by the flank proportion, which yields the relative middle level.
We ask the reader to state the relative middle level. 1.25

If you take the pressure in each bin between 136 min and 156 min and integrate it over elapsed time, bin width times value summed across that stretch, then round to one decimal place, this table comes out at 25.3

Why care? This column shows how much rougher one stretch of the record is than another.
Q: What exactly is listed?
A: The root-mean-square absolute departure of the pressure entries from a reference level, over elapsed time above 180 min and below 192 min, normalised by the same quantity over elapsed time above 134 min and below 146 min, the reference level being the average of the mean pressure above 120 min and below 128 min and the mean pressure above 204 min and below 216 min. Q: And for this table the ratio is 0.21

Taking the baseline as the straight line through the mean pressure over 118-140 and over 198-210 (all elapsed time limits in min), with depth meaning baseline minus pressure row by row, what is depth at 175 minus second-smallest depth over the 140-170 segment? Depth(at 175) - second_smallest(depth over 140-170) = 0.172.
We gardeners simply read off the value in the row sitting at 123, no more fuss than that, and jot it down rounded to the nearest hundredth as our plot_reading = 1.18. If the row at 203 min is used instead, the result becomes 1.23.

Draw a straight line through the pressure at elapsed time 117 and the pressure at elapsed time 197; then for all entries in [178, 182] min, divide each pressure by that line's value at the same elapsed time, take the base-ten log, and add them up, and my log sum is -0.029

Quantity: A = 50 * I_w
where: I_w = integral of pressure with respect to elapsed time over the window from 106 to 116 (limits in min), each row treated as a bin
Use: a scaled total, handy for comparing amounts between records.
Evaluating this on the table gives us 658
